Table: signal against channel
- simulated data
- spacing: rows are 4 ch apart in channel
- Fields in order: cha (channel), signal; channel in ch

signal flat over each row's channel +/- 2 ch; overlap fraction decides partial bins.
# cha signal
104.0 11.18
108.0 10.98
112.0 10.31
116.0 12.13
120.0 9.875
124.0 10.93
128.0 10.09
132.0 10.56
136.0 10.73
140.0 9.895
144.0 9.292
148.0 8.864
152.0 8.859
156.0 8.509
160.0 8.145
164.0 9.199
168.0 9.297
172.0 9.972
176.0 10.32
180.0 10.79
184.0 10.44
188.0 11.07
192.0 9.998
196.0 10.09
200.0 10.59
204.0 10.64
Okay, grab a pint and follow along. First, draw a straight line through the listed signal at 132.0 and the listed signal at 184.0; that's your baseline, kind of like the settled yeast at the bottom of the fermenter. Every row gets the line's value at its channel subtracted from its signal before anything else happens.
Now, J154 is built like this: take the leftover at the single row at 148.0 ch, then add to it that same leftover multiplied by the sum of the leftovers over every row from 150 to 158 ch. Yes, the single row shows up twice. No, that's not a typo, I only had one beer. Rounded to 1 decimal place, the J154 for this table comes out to 4.4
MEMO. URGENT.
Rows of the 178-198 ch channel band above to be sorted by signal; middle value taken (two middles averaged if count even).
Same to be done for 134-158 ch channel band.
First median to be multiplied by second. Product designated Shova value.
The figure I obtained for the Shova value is 95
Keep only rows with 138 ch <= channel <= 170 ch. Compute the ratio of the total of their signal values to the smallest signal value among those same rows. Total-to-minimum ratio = 8.8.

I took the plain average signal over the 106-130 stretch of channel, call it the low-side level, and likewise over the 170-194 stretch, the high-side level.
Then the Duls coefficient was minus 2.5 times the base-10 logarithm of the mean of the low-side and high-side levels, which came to -2.56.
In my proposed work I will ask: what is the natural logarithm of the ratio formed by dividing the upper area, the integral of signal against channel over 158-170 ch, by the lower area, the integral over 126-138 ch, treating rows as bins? -0.16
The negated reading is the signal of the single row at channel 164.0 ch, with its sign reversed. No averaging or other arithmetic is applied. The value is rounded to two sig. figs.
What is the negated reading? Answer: -9.2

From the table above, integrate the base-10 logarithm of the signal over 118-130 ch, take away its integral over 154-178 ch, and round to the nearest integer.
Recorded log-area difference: -11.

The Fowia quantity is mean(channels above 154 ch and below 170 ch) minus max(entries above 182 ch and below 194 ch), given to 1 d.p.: -2.3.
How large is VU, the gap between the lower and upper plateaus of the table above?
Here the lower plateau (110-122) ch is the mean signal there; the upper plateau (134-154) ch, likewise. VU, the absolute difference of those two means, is 1.24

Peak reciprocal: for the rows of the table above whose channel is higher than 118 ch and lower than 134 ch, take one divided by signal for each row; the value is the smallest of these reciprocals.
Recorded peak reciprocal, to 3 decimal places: 0.091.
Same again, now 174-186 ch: 0.093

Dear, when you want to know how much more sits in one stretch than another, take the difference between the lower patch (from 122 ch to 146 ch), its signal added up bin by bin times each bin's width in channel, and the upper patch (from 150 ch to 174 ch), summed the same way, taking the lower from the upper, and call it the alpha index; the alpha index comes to -30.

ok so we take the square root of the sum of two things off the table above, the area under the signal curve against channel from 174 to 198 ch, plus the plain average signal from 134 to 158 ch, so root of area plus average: 16.1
